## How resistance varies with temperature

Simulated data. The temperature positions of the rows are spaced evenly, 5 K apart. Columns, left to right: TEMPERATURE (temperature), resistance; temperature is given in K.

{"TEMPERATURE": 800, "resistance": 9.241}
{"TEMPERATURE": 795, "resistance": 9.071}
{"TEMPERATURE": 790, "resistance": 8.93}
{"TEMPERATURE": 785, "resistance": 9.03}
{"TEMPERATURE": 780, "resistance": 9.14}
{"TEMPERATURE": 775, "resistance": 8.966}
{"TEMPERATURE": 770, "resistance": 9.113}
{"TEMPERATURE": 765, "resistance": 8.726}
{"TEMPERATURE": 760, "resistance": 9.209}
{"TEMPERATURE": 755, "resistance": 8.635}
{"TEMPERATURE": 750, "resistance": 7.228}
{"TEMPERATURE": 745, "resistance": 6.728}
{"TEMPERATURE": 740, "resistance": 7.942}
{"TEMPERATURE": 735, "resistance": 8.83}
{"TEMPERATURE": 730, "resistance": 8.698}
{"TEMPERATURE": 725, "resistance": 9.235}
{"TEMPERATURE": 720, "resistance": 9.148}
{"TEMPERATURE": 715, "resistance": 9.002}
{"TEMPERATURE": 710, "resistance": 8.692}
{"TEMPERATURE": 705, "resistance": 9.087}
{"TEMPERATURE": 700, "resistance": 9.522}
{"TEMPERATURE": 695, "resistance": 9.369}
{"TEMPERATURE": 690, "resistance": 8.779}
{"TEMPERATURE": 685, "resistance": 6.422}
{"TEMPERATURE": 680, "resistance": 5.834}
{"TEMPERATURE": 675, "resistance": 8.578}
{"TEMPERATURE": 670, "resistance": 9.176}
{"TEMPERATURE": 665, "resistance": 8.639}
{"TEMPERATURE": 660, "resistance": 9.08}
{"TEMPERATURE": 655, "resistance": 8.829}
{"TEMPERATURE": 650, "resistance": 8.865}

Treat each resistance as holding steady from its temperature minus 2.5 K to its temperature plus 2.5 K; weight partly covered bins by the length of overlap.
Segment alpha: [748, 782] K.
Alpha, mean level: 8.7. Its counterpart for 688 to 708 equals 9.2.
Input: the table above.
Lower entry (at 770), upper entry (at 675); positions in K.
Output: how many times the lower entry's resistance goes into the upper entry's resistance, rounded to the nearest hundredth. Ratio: 0.94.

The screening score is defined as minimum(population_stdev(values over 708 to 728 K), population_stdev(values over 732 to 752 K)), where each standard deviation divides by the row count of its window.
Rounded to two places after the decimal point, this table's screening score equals 0.21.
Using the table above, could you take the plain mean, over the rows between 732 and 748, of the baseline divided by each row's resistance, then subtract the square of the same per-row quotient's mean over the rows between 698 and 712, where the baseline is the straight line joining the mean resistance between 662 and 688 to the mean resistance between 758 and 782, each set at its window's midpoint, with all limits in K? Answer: 0.31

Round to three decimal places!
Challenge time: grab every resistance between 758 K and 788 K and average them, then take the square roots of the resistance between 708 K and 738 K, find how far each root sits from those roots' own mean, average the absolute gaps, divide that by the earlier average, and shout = 0.004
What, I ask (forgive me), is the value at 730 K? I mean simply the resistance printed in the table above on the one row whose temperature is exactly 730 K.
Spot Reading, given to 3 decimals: 8.698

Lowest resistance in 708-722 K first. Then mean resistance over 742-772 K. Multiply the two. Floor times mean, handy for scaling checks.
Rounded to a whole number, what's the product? 72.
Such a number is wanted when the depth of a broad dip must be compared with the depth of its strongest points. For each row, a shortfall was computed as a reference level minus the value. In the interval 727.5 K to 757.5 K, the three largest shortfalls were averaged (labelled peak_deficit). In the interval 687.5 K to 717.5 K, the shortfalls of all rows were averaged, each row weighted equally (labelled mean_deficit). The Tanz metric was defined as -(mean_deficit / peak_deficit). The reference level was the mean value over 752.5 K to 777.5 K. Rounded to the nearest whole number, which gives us 0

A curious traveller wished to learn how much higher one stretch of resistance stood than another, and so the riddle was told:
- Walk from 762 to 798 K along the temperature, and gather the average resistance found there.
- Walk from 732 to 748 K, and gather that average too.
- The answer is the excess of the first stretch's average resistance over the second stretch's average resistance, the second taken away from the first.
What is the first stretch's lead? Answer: 1.2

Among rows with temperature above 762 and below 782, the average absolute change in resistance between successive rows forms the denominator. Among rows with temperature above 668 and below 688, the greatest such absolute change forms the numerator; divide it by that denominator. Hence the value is 12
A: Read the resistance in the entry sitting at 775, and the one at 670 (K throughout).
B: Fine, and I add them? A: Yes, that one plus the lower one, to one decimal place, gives 18.1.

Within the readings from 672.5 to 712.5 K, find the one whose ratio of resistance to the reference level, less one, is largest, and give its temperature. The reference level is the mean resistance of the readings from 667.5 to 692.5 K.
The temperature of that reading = 700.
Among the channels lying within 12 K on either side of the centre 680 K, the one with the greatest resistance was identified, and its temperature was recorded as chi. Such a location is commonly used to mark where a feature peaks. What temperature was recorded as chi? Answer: 670 K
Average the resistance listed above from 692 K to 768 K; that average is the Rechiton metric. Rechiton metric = 8.67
